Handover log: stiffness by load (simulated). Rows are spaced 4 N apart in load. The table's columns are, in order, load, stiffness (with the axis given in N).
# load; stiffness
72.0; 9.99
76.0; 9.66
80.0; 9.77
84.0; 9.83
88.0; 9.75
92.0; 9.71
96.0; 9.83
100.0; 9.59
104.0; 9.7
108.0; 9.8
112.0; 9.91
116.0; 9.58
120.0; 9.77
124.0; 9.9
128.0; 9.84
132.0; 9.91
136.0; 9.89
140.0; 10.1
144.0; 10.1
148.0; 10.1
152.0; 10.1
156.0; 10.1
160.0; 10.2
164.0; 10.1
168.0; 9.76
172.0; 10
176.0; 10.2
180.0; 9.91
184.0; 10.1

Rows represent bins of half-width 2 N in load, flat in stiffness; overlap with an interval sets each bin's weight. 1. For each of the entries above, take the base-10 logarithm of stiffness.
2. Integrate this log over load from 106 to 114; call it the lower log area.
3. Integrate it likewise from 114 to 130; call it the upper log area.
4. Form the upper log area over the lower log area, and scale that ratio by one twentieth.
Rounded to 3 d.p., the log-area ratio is 0.100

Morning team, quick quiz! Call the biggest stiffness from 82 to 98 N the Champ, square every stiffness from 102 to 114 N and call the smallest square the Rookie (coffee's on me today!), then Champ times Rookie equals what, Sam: 925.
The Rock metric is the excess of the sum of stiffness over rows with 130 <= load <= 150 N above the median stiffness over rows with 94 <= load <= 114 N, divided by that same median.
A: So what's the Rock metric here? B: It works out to 4.11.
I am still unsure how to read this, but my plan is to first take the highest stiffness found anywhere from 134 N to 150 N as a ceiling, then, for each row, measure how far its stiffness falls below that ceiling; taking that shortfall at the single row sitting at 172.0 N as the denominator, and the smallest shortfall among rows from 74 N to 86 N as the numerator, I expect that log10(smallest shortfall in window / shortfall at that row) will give 0.43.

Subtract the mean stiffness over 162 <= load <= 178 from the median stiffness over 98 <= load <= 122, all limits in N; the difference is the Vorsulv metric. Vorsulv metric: -0.28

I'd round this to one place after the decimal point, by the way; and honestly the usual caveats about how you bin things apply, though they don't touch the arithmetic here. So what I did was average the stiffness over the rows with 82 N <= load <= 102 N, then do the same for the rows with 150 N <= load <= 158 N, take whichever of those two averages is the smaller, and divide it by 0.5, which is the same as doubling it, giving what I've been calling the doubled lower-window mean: 19.5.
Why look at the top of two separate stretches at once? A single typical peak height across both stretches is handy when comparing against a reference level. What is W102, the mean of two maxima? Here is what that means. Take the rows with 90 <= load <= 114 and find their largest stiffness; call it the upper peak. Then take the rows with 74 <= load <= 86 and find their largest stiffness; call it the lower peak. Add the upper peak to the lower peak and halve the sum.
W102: 9.9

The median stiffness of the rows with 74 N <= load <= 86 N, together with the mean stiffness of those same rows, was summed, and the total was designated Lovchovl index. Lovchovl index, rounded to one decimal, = 19.5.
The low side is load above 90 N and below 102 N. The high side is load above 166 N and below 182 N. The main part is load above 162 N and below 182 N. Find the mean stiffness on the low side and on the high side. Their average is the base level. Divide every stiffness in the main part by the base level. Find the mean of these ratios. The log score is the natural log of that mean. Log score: 0.016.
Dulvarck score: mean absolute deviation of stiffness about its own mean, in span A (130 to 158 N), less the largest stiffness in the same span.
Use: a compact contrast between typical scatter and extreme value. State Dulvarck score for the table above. -10.02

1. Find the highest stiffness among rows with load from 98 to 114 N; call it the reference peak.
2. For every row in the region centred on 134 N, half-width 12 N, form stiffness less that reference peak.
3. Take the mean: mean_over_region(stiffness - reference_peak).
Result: 0.0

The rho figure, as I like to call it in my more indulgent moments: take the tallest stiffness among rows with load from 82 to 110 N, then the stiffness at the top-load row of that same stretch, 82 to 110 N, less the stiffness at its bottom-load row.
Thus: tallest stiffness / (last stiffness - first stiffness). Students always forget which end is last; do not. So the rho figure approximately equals -328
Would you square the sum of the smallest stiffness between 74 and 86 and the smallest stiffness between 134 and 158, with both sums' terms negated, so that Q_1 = 382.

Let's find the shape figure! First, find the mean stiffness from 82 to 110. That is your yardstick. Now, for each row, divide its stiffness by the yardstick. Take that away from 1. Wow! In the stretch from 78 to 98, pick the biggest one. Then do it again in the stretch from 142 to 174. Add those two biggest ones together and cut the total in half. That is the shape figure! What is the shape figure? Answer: 0.001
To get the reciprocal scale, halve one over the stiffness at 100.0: 0.0521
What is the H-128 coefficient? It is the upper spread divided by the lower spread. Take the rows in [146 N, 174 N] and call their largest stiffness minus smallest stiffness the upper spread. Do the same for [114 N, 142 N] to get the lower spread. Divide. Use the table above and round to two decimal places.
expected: 0.85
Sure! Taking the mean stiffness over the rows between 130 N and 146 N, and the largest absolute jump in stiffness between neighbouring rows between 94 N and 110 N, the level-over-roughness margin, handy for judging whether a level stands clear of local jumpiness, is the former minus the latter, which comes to 9.76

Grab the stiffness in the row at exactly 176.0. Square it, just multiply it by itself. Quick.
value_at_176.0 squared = 104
